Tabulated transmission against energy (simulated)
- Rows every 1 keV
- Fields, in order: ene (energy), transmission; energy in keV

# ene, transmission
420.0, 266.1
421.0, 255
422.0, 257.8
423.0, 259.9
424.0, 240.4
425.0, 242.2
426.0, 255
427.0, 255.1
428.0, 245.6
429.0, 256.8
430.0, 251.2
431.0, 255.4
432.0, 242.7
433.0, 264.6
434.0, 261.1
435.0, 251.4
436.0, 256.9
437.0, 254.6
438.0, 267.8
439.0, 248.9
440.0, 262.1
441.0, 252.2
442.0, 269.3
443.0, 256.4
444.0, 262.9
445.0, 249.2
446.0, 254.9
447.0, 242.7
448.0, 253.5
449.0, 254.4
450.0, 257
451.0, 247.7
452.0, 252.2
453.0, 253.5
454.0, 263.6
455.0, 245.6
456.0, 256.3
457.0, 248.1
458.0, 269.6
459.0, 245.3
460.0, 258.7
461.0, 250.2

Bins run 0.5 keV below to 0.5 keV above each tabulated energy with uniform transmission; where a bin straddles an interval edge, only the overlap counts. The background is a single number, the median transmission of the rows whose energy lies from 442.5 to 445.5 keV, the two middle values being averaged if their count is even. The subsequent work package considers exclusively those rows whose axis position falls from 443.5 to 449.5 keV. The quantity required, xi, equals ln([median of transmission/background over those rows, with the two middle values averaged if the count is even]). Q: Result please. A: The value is -0.010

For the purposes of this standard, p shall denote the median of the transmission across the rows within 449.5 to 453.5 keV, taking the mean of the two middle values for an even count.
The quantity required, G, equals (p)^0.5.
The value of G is 15.9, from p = 253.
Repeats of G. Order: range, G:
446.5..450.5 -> 15.9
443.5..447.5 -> 15.9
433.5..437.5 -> 16.0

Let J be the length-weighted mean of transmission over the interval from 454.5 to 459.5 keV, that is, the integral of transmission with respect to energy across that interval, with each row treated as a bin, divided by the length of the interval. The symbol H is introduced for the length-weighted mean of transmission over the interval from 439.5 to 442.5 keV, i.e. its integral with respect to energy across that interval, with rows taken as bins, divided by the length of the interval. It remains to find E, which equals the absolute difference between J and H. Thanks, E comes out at 8.2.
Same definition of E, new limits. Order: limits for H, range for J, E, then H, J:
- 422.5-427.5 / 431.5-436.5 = 4.8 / 251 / 255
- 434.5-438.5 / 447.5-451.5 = 4.5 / 258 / 253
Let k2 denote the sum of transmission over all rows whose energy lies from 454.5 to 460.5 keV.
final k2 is 1524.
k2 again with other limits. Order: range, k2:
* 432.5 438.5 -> 1556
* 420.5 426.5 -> 1510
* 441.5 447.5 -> 1535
